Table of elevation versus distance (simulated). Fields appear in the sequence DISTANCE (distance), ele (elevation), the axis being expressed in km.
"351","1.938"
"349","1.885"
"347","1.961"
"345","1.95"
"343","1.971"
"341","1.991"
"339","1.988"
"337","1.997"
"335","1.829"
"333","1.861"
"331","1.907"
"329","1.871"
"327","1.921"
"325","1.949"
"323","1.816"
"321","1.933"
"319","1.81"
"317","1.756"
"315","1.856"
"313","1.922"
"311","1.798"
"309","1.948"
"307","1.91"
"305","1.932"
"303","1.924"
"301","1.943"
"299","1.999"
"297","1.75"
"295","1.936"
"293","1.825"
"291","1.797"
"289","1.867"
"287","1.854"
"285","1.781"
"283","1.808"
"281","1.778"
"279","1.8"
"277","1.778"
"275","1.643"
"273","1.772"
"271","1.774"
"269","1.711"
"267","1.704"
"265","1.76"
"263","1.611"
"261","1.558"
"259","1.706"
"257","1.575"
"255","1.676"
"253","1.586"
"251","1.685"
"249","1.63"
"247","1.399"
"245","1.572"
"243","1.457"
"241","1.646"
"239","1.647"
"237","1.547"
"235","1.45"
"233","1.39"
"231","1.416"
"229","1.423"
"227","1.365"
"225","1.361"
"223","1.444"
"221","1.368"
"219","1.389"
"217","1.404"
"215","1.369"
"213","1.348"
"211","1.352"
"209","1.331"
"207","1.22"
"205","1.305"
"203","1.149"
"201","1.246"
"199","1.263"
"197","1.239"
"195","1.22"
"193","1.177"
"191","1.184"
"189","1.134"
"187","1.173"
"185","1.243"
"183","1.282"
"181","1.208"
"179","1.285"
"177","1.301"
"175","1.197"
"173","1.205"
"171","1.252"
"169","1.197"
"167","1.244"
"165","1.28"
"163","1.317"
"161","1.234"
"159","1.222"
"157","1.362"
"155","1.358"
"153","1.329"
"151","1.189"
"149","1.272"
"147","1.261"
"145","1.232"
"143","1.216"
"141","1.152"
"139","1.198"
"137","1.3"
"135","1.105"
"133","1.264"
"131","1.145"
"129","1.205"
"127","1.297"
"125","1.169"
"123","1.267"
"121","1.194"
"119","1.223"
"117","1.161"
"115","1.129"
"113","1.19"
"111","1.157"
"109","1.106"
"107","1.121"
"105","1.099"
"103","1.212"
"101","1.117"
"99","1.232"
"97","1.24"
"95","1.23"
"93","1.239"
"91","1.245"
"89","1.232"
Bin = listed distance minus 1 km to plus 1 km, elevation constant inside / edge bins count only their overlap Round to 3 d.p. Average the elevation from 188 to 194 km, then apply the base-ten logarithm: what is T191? 0.066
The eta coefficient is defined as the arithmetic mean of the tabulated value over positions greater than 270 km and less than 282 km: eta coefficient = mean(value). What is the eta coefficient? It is 1.8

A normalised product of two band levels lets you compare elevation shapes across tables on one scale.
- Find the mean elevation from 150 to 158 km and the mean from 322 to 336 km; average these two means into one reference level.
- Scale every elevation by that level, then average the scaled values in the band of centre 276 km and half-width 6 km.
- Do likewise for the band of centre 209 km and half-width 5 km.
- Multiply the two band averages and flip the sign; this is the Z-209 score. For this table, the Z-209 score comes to -0.91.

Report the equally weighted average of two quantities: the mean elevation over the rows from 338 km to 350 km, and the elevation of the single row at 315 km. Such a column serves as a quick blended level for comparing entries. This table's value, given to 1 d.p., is 1.9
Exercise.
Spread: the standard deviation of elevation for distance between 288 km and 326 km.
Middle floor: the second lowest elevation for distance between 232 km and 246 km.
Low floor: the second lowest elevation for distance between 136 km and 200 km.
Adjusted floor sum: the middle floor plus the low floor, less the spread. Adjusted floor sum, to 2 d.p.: 2.53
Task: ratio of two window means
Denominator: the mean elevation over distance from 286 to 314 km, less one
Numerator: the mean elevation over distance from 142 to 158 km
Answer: 1.4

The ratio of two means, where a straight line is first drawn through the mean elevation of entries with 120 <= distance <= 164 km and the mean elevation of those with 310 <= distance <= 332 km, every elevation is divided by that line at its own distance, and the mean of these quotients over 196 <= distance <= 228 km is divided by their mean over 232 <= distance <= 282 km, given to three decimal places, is 0.895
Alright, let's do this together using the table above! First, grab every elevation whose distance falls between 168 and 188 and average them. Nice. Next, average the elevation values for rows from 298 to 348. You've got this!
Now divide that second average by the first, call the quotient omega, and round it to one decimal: 1.5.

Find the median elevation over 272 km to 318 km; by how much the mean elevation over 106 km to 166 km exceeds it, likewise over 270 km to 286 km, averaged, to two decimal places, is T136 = -0.33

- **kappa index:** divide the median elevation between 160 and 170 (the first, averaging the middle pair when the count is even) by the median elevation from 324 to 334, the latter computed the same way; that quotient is 0.65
